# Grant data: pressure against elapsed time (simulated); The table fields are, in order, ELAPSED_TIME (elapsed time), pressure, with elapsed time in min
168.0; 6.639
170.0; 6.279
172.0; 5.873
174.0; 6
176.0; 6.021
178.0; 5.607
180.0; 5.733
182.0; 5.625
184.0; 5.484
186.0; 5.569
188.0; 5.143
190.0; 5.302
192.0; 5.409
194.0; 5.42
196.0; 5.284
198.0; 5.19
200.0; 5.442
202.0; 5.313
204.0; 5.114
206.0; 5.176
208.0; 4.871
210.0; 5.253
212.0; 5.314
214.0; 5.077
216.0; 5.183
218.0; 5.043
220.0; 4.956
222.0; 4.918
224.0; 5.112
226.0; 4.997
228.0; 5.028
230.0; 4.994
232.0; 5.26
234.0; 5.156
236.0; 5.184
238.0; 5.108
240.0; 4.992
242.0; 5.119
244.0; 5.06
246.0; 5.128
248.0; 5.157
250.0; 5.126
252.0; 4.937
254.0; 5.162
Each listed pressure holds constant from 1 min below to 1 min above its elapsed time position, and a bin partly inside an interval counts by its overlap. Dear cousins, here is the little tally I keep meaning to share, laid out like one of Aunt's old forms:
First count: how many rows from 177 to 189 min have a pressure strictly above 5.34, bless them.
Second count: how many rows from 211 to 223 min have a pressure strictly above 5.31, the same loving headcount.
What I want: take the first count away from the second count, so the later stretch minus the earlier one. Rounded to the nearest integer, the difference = -4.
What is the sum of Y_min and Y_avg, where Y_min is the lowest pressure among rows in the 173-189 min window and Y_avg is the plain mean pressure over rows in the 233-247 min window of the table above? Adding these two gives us 10.2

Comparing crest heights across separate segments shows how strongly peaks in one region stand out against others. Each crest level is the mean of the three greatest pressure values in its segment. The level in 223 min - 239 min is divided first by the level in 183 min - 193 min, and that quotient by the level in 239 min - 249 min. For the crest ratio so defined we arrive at 0.185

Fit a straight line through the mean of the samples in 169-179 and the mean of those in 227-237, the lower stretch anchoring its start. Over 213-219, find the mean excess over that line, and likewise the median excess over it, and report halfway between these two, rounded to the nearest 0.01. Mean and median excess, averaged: -0.27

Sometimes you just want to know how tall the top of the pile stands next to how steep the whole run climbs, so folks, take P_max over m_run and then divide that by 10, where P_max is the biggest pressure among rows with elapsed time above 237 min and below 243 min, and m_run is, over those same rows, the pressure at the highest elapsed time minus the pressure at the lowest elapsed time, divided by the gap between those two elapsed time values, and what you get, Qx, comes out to 186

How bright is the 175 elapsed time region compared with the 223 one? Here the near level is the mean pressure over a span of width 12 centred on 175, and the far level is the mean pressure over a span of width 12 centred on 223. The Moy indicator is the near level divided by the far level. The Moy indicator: 1.18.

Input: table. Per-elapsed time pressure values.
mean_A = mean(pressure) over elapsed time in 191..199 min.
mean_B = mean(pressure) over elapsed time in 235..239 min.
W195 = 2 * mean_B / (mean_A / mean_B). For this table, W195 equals 9.94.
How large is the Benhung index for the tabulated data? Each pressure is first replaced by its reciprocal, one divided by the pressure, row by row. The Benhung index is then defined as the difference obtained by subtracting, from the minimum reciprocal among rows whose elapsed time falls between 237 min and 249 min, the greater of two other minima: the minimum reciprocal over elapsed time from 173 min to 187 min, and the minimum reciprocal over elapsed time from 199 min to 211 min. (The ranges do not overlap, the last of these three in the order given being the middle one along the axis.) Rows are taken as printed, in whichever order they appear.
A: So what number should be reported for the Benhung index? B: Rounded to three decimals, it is 0.010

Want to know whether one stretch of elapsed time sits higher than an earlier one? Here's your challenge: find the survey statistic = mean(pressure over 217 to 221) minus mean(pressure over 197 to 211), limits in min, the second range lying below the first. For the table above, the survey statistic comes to -0.19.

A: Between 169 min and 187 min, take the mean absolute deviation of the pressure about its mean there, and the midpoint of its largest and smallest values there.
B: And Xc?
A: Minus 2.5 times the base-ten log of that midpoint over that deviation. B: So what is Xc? -3.6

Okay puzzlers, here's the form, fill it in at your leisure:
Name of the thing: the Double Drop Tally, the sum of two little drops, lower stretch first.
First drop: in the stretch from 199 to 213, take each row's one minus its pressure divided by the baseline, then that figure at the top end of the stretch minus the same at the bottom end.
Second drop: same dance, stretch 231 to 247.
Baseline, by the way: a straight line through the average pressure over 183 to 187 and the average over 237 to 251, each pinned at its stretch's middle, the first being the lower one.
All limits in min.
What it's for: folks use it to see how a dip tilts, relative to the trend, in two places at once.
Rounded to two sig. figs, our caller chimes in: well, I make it 0.013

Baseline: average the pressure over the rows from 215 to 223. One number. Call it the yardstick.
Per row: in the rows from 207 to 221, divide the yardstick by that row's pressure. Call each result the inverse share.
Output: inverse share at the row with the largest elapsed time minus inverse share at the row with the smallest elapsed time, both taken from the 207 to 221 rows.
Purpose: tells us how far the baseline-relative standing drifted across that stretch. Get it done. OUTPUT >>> -0.018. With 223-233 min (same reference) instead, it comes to -0.028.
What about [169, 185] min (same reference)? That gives 0.116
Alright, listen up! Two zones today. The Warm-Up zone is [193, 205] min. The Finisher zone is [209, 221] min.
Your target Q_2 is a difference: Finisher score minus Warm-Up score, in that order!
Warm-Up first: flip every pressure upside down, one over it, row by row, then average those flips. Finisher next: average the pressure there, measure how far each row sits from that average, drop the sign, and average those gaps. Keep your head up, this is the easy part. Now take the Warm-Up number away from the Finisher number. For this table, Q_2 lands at -0.077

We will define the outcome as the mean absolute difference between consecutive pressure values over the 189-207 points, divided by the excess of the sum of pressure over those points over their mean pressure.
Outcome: 0.0029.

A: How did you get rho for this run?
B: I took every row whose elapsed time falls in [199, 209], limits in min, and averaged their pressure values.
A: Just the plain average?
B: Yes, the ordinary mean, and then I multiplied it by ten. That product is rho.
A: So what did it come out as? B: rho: 51.8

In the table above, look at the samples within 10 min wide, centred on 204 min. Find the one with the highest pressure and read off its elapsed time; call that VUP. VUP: 200.0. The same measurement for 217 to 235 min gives 232.0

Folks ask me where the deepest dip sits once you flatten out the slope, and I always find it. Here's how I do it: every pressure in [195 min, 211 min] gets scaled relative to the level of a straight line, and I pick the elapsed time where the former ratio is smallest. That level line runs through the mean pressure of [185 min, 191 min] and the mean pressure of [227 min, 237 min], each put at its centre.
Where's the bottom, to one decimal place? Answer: 208.0 min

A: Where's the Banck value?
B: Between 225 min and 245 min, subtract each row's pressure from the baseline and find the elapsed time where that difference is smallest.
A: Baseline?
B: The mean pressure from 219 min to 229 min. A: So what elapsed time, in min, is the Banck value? 232.0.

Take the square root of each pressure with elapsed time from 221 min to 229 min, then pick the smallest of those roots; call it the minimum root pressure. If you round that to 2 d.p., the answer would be 2.22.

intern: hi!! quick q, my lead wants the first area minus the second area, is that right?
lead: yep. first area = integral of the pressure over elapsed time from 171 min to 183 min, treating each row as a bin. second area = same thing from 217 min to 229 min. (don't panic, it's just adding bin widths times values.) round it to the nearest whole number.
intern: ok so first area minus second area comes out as 10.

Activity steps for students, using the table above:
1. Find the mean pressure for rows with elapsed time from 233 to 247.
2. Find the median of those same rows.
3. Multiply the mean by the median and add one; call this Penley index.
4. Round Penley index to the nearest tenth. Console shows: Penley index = 27.1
